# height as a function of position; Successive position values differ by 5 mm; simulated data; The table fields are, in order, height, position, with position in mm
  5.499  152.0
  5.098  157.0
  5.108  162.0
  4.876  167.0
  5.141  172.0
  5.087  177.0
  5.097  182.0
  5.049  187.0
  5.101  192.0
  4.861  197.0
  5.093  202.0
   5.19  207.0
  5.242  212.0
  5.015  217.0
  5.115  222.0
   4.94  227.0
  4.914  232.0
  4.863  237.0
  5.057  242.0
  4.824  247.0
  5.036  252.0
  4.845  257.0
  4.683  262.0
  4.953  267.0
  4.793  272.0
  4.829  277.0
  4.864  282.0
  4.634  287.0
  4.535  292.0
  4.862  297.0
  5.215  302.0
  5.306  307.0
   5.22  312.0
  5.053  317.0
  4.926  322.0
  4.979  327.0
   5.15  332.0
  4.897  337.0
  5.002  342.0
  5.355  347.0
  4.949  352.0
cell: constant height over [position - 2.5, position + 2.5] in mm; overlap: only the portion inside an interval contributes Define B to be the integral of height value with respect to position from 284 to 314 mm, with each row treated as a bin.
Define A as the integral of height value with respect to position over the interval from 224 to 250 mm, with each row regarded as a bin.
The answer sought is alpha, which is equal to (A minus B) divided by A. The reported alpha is -0.16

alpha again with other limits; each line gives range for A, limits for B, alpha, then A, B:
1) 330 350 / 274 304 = -0.42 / 102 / 144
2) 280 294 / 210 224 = -0.09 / 65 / 72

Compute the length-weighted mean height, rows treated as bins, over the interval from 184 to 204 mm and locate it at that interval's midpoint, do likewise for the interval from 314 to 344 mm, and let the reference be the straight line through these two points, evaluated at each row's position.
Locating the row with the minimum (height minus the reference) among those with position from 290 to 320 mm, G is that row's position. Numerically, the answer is 292.0 mm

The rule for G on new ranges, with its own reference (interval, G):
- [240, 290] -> 287.0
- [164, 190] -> 167.0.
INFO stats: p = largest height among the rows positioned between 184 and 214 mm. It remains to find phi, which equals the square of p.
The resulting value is 27.5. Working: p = 5.242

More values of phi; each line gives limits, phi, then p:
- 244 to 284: 25.4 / 5.036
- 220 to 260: 26.2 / 5.115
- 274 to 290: 23.7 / 4.864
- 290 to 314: 28.2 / 5.306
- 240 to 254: 25.6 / 5.057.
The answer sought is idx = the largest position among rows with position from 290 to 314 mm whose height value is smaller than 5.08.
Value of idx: 297.0 mm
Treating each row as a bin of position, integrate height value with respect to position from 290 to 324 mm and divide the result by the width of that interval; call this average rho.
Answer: 5.03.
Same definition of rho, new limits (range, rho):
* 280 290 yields 4.73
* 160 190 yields 5.06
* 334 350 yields 5.08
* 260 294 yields 4.76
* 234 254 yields 4.94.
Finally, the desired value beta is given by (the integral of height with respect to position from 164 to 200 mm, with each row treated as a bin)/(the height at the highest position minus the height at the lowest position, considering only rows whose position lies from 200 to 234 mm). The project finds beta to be -1012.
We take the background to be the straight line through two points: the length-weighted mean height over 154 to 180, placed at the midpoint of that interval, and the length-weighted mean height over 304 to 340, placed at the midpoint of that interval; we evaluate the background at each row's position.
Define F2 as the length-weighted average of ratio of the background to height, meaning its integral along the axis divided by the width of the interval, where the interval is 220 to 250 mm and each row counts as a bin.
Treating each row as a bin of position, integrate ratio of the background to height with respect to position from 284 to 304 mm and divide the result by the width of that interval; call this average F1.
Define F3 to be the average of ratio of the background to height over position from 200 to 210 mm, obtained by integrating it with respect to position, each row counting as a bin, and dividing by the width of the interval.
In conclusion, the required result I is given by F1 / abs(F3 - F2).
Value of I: 27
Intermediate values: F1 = 1.06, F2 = 1.03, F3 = 0.99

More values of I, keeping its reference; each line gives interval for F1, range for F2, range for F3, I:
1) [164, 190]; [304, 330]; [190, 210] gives 169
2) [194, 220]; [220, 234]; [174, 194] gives 50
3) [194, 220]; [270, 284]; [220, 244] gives 33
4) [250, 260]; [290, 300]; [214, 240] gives 19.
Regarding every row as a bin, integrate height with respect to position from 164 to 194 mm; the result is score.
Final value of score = 152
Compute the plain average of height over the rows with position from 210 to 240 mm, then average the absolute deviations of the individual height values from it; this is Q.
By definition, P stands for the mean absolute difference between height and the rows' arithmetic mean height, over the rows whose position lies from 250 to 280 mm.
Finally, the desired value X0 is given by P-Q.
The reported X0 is -0.02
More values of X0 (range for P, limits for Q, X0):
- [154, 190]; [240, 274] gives -0.05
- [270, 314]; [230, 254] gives 0.13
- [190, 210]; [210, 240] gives -0.01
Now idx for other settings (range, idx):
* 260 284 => 282.0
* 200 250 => 247.0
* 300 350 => 342.0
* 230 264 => 262.0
